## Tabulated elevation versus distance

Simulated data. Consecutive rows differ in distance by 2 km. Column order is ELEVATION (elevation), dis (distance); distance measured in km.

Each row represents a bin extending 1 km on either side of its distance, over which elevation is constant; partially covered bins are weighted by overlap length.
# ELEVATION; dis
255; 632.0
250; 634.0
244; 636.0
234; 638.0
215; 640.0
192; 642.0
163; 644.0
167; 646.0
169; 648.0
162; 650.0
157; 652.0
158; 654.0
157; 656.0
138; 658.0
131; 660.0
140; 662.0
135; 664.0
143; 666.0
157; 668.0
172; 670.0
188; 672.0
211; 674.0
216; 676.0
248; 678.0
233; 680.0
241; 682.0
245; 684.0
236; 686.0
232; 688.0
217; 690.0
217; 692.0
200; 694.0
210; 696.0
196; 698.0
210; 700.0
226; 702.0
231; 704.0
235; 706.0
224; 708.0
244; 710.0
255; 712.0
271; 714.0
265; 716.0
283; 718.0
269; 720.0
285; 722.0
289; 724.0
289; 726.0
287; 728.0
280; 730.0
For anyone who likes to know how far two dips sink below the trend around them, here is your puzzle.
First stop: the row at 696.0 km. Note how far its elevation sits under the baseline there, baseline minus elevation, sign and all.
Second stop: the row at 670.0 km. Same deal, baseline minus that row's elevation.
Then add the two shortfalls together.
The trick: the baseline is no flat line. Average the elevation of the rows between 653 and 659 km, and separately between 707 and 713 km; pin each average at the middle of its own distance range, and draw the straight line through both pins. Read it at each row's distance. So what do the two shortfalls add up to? 10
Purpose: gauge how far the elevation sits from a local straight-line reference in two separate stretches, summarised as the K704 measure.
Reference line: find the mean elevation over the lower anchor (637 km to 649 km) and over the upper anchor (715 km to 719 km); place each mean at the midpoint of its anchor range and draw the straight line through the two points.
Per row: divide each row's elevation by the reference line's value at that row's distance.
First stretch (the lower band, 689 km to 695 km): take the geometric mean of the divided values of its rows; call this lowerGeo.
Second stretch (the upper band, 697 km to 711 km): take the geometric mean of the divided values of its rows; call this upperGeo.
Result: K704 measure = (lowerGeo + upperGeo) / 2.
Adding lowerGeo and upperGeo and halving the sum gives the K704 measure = 0.86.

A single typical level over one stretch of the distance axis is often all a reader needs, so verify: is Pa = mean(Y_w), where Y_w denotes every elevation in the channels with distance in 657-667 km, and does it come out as 137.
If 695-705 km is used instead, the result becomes 215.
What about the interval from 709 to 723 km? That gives 267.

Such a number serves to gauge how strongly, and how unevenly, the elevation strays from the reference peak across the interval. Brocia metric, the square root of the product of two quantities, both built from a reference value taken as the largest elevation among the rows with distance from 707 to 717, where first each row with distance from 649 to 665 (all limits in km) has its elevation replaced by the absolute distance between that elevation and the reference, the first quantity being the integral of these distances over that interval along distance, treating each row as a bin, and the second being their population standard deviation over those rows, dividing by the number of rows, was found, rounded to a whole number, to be 152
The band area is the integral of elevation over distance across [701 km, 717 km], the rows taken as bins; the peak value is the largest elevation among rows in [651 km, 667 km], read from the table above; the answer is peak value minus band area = -3744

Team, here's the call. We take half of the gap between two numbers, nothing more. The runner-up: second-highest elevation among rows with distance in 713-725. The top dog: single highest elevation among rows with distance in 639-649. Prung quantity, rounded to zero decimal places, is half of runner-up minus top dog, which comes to 35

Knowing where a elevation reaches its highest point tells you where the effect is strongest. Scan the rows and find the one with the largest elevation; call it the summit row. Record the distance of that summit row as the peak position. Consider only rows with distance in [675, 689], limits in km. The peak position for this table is 678.0 km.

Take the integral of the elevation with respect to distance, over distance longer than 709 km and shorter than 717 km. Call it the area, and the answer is 2070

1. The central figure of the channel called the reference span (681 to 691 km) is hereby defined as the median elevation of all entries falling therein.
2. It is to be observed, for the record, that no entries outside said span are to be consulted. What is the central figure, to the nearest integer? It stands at 236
